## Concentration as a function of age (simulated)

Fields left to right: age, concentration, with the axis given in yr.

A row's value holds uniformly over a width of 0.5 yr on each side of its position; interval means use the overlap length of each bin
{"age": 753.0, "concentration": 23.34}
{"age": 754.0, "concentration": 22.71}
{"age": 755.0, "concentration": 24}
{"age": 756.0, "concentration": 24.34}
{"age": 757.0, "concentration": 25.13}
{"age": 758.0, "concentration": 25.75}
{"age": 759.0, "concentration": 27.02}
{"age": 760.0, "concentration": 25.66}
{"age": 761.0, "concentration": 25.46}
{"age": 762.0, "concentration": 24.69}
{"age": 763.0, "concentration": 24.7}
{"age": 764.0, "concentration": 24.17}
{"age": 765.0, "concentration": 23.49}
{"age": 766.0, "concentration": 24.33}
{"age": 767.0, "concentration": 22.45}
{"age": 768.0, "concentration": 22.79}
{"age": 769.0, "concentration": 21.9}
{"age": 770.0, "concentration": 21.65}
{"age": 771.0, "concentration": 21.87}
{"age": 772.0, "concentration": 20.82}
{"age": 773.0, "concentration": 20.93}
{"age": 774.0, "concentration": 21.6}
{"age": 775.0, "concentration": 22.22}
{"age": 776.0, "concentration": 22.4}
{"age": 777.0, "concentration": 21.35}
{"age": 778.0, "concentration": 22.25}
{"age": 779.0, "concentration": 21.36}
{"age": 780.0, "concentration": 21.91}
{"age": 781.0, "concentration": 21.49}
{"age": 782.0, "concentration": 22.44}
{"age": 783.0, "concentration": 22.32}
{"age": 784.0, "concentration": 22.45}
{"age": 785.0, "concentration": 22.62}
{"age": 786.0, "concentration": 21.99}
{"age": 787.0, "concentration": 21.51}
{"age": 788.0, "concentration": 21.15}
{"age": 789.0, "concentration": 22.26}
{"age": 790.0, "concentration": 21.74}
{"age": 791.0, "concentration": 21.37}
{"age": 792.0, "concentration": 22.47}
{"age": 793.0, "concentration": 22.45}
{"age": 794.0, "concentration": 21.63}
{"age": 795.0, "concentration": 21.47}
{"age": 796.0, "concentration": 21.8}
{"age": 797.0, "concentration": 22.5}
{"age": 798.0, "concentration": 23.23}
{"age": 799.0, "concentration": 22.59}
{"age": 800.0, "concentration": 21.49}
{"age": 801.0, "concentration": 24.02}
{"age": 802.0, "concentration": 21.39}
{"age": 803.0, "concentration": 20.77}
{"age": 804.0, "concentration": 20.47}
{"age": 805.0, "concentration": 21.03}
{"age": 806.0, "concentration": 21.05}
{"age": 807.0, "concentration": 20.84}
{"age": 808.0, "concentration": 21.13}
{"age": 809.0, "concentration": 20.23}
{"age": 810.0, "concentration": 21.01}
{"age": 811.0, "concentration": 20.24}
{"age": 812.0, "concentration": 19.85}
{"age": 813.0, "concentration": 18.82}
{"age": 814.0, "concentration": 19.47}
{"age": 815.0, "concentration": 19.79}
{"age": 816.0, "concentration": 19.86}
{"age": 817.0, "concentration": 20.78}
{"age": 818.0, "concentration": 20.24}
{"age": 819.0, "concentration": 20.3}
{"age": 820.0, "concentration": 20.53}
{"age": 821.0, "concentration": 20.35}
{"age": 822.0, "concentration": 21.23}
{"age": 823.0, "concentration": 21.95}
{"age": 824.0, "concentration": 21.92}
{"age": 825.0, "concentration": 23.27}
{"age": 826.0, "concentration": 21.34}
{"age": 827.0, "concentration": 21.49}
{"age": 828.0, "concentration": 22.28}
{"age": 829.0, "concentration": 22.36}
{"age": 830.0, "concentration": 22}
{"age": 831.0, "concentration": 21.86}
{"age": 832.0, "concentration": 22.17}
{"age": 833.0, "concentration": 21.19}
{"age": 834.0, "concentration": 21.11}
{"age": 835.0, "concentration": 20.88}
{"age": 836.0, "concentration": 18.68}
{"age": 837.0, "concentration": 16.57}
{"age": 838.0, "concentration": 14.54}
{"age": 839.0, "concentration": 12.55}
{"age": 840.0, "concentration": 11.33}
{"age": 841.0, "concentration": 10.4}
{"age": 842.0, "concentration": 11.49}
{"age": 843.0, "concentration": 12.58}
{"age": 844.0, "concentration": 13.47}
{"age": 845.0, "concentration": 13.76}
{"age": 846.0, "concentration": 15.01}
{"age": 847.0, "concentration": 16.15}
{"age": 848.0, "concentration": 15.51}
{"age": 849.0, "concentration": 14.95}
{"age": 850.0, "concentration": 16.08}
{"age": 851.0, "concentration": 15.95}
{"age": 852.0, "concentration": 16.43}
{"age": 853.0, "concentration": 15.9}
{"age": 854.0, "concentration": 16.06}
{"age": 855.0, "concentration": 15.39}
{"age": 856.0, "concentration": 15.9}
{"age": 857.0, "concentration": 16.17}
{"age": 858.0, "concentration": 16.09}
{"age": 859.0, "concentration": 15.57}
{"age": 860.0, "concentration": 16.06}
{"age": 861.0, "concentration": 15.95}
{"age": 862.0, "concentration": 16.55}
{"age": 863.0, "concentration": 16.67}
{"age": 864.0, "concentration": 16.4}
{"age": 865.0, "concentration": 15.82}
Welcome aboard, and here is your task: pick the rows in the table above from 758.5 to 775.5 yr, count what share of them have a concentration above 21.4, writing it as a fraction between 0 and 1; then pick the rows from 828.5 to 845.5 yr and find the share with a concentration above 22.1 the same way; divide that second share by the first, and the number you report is 0.13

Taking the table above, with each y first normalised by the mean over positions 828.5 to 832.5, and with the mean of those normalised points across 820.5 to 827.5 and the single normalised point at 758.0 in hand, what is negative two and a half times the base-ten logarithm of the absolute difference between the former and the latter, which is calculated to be 1.8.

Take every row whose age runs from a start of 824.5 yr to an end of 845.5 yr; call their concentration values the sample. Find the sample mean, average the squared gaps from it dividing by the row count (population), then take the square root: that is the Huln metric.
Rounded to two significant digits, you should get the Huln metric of 4.5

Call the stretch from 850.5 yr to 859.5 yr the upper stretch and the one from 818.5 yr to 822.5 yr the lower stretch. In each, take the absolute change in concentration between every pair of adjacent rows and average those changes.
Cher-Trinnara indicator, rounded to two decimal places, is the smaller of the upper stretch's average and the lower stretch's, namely 0.40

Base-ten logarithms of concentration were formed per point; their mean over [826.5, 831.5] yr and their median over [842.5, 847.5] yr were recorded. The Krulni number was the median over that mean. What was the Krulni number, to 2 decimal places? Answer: 0.85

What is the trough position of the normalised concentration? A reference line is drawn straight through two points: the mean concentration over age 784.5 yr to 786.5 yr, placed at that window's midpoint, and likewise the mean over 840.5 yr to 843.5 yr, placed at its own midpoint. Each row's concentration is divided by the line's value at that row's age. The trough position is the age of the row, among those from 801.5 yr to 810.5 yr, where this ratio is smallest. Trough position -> 804.0 yr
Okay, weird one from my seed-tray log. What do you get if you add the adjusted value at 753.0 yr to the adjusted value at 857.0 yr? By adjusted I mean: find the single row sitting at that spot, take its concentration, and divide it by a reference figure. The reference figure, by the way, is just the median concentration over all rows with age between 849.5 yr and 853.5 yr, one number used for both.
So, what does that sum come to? 2.47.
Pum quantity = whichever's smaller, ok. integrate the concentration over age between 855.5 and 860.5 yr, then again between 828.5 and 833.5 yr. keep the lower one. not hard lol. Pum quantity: 80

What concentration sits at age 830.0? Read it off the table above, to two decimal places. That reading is 22.00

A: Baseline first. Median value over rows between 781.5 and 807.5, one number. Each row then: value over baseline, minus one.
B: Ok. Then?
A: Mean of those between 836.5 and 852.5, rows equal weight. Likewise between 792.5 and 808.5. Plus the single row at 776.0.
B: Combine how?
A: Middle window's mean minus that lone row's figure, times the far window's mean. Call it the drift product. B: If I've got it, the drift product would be 0.011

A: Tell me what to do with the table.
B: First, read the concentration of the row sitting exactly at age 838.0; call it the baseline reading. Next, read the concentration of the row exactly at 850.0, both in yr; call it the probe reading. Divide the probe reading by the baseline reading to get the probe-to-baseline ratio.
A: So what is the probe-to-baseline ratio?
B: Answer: 1.11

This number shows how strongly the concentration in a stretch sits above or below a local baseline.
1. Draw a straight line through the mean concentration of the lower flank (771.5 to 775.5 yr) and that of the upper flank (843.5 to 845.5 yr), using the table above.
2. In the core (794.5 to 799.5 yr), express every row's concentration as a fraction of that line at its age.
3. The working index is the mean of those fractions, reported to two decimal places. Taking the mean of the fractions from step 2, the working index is 1.19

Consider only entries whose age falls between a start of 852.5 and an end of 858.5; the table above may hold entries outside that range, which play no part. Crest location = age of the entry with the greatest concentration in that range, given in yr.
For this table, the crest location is 857.0 yr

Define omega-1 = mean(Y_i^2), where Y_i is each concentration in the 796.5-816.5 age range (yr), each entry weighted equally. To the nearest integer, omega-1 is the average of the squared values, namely 442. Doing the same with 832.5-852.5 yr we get 248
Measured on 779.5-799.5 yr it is 487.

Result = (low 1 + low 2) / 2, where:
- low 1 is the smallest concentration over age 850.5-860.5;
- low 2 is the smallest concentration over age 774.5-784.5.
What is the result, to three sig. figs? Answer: 18.4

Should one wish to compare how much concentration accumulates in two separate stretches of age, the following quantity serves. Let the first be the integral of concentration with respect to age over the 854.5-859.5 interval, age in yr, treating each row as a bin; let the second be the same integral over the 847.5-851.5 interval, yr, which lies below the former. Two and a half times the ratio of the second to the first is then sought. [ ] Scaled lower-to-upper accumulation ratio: 2.0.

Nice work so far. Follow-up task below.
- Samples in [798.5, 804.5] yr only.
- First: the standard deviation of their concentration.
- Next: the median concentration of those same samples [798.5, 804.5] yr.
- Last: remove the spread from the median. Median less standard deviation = 20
